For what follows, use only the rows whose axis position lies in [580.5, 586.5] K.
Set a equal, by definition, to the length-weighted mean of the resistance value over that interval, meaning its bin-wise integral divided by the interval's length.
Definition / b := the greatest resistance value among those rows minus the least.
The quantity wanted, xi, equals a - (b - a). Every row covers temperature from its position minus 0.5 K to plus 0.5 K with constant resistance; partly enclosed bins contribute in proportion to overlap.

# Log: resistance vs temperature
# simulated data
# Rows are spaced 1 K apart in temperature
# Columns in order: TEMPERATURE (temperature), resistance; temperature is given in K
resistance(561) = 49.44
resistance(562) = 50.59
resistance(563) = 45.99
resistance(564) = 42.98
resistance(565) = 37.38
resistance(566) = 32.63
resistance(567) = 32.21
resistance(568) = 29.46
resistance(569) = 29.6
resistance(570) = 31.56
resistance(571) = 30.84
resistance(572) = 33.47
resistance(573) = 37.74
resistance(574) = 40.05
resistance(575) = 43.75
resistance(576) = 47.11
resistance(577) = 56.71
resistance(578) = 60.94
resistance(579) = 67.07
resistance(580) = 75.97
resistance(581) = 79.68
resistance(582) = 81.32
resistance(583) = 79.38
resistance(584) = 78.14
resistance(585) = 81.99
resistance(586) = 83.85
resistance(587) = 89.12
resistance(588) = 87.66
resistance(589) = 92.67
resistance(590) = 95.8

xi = 156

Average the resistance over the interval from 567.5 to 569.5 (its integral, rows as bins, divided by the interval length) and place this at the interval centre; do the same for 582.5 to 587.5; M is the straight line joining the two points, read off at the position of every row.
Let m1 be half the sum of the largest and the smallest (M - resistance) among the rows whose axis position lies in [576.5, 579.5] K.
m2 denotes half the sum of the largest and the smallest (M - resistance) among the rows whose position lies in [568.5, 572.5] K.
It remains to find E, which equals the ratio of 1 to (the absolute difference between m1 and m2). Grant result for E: 0.16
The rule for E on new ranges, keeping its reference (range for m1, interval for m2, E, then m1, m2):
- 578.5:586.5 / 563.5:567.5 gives 0.07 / -4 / -18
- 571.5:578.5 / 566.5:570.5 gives 0.18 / 3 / -2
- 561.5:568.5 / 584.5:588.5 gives 0.04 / -22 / 2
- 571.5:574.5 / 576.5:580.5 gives 0.09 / 7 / -5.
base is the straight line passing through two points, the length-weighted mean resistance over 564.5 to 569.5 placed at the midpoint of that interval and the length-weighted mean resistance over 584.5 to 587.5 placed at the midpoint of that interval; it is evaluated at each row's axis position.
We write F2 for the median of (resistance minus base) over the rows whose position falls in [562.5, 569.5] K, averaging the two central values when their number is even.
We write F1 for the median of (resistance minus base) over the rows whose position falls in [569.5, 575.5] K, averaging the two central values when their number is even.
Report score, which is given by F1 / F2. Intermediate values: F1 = -11.4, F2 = 3.1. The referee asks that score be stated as -4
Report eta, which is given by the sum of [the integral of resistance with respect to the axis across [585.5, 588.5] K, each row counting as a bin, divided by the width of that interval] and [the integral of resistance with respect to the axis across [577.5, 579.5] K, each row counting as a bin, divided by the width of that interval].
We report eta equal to 151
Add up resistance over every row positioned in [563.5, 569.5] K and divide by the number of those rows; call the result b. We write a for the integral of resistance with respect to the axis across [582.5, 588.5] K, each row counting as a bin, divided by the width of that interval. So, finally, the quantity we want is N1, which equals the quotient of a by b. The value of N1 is 2.4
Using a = 83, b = 34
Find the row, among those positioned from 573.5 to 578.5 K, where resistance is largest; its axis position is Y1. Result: 578 K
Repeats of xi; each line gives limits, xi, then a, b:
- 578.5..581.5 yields 136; 74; 13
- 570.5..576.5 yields 61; 39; 16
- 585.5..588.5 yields 168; 87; 5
